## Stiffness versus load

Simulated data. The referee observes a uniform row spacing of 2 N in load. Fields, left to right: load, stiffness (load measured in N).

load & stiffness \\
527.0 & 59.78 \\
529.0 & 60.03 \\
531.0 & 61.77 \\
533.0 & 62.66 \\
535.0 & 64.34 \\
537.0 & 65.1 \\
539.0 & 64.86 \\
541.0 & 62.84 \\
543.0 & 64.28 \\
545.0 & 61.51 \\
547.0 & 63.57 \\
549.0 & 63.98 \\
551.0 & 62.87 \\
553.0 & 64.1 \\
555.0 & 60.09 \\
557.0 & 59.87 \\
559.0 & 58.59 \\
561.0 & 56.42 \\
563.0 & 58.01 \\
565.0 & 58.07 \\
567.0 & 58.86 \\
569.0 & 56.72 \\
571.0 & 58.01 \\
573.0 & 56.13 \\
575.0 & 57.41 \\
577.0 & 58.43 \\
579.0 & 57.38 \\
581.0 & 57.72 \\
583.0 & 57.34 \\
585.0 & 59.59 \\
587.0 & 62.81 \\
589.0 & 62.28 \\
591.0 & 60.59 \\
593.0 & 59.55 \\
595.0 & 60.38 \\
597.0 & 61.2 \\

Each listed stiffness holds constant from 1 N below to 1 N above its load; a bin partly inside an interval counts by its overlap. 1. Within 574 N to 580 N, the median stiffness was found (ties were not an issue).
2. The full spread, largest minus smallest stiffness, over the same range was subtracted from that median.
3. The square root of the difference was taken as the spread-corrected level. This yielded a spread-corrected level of 7.51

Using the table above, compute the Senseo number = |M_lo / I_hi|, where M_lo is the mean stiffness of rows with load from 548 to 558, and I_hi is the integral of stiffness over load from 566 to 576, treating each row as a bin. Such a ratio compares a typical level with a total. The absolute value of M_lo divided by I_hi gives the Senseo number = 0.108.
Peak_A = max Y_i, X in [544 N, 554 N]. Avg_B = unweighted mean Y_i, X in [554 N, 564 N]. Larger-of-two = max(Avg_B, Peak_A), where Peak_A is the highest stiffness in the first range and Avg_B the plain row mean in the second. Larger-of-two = 64.1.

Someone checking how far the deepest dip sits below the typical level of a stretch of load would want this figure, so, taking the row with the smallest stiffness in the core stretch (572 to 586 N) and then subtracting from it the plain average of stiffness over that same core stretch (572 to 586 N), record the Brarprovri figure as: -1.6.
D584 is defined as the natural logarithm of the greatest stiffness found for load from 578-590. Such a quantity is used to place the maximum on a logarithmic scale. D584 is 4.14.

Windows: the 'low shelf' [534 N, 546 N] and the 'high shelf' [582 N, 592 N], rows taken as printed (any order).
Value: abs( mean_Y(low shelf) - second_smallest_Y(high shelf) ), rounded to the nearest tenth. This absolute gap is 4.2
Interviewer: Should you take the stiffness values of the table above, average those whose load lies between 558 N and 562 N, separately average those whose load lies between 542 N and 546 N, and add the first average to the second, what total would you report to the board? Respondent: 120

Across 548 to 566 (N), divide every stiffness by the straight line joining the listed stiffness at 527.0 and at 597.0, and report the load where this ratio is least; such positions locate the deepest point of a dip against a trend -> 561.0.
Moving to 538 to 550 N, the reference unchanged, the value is 545.0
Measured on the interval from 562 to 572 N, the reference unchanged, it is 569.0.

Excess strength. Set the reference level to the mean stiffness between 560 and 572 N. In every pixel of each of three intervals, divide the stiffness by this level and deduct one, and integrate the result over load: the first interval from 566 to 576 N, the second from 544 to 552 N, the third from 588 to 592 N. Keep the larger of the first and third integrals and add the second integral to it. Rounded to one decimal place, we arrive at 1.0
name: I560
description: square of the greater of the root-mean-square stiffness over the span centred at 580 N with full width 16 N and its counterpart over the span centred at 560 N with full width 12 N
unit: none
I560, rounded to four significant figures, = 3425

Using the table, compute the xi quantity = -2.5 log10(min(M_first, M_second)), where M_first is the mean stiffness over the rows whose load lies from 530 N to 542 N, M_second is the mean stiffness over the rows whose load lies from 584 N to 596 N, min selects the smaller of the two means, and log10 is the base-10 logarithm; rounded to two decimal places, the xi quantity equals -4.46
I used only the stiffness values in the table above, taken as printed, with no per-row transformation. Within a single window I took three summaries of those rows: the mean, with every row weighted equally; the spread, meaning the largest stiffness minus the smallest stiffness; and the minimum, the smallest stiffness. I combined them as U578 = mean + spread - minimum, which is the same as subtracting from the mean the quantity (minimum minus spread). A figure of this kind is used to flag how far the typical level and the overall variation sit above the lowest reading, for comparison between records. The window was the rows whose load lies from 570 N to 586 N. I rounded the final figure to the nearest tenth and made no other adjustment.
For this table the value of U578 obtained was 5.1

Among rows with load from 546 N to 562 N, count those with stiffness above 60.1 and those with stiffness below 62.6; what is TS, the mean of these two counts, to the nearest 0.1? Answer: 4.0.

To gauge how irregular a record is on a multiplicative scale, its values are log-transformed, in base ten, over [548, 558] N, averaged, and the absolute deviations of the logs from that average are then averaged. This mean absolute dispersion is 0.012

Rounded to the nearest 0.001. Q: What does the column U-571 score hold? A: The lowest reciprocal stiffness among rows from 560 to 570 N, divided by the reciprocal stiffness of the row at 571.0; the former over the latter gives 0.986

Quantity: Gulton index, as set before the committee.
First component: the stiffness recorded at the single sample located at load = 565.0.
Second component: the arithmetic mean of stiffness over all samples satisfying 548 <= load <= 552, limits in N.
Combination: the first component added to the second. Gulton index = 121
